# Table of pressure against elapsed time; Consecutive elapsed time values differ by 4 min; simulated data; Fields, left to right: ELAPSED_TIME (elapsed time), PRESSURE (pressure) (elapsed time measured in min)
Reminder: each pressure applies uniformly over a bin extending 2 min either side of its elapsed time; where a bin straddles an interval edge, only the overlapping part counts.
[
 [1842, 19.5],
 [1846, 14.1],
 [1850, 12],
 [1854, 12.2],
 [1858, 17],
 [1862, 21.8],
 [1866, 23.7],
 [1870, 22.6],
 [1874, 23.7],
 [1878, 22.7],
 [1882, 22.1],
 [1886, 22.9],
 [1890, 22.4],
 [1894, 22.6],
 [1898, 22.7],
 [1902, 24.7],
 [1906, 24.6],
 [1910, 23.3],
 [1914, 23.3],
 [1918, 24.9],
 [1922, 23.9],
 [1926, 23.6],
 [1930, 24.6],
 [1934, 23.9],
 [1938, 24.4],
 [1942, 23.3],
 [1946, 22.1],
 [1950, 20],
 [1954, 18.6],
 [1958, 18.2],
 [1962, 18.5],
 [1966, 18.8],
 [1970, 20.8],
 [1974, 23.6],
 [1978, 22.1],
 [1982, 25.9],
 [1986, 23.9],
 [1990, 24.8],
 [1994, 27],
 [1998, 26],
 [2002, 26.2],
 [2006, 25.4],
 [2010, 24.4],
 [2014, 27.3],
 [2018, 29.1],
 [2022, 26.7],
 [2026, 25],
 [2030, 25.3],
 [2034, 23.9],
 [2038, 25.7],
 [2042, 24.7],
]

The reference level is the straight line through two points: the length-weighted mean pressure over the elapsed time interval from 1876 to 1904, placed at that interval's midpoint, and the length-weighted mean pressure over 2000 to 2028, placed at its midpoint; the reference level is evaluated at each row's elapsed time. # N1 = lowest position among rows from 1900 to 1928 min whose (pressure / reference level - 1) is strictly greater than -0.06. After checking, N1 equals 1902 min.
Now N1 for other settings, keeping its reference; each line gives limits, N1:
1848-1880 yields 1862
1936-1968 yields 1938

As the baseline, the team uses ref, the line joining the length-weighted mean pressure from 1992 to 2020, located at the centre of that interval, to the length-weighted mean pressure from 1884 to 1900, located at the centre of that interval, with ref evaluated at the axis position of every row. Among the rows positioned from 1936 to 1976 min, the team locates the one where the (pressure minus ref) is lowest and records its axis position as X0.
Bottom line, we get 1958 min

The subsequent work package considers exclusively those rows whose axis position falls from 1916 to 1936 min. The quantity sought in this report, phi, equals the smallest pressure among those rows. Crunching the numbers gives 23.6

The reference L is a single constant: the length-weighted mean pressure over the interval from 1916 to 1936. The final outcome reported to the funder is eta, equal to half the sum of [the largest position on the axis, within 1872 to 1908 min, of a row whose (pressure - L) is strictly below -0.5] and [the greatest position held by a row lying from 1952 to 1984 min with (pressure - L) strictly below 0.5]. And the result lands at 1938 min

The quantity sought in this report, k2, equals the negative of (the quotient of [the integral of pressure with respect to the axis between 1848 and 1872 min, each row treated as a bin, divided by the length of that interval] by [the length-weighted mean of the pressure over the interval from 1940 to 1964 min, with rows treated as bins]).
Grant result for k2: -0.91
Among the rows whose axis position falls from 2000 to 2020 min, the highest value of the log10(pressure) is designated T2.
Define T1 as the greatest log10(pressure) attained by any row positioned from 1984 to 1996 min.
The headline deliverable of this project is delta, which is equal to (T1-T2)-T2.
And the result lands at -1.50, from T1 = 1.43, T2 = 1.46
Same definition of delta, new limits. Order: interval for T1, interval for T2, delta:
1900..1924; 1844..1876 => -1.35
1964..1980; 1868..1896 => -1.38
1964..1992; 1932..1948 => -1.36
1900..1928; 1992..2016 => -1.48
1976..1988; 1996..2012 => -1.42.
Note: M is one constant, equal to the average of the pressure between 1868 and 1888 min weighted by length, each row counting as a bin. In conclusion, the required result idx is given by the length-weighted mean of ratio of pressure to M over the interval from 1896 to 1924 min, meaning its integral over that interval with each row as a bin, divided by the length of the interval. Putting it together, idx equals 1.05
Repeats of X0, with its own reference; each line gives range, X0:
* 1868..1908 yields 1882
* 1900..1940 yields 1926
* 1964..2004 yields 1966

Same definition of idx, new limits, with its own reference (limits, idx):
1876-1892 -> 0.99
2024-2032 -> 1.10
